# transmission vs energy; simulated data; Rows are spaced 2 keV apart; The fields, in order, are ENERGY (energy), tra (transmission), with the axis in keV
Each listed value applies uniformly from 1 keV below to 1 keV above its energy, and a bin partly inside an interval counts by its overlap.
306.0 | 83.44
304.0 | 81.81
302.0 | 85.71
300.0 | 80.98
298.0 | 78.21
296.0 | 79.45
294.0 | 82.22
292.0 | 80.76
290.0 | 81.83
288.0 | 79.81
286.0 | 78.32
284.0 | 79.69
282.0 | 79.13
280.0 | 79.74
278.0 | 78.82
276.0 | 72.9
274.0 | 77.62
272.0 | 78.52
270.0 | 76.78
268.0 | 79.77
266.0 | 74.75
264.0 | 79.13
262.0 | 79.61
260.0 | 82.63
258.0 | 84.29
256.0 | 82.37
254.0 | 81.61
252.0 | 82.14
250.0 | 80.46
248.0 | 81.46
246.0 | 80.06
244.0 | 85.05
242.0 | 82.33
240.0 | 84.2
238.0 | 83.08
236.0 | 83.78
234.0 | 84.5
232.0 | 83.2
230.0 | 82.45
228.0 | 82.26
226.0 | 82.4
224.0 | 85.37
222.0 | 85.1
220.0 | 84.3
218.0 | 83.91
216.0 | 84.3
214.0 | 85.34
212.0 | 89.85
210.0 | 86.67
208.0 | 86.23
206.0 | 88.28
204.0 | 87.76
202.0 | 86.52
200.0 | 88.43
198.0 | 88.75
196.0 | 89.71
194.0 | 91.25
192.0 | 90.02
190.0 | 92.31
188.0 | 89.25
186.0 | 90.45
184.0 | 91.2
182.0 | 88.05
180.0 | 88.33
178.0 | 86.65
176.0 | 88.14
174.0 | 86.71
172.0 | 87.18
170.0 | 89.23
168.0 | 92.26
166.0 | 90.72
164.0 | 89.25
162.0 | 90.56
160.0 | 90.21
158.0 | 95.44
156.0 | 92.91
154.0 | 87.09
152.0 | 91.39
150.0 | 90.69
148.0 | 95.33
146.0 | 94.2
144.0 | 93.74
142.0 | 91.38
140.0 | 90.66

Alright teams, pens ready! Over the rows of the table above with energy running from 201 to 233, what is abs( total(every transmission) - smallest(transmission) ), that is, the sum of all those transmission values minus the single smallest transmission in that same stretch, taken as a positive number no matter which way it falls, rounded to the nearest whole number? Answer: 1282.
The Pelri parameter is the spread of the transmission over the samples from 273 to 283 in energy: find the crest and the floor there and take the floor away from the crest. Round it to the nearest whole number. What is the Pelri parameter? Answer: 7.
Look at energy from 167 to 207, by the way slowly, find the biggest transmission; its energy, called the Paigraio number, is 190.0 keV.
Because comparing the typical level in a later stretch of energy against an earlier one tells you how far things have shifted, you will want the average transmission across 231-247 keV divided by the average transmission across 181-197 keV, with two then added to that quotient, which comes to 2.92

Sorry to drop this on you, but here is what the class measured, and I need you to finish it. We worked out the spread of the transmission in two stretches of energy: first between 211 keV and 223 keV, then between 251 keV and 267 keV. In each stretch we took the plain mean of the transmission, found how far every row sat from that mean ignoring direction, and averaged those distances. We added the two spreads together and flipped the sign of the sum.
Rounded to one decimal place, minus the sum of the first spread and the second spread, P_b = -3.7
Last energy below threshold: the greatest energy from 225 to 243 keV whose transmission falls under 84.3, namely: 242.0 keV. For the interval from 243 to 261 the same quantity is 260.0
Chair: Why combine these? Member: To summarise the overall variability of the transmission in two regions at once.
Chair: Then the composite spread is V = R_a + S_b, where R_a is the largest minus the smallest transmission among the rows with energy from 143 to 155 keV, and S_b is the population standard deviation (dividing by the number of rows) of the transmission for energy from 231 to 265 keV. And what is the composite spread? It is 10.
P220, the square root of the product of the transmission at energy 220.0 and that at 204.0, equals 86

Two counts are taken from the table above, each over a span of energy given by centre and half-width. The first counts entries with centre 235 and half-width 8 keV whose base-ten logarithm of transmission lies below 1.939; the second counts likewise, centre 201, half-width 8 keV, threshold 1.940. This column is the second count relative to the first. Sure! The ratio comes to 0.25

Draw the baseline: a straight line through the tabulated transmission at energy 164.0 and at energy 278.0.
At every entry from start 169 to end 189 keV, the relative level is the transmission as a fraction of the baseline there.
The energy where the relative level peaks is 184.0 keV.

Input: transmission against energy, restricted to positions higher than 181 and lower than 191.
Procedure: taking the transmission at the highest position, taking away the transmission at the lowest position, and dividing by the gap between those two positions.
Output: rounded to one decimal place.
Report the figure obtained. 0.5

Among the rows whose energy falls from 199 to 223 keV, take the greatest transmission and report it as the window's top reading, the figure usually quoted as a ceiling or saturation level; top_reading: 89.85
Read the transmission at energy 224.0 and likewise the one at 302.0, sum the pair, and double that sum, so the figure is 342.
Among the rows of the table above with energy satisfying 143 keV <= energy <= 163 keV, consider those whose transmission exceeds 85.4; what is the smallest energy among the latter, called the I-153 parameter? 144.0 keV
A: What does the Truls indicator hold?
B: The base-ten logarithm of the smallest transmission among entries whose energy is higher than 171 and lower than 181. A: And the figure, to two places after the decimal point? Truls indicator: 1.94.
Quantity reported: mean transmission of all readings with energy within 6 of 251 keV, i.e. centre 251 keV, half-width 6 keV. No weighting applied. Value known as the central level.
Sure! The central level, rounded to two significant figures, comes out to 81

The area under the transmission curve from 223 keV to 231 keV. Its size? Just 665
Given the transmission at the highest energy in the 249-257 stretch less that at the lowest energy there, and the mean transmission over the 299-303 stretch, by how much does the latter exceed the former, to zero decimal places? 81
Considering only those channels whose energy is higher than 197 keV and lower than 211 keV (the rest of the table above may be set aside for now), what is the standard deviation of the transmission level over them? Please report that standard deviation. 1.0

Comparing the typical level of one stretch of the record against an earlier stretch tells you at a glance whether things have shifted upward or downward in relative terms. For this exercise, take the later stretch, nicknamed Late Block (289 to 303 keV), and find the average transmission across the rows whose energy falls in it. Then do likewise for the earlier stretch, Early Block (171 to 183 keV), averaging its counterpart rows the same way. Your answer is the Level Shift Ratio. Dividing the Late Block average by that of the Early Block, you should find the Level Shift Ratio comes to 0.929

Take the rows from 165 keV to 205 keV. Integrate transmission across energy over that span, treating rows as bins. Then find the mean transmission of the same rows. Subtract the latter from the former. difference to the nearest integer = 3477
